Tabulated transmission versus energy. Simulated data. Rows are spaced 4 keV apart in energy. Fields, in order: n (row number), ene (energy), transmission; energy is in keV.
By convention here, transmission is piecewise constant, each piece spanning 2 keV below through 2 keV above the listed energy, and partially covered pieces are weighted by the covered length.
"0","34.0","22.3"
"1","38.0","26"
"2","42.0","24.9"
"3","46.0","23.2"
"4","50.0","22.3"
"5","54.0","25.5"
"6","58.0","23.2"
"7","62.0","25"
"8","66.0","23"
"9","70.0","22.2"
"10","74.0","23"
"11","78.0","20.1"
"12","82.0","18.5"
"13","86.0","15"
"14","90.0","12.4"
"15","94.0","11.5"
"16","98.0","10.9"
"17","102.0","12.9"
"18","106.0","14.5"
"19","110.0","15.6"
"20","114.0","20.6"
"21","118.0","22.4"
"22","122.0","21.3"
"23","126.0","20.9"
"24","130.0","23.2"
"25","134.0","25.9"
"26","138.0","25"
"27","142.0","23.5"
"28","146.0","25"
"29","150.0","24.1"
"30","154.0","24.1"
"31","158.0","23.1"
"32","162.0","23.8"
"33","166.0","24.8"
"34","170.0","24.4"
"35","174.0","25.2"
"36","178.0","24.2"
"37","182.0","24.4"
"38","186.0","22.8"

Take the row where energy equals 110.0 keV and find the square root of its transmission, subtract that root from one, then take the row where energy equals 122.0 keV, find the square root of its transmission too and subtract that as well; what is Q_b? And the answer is -7.6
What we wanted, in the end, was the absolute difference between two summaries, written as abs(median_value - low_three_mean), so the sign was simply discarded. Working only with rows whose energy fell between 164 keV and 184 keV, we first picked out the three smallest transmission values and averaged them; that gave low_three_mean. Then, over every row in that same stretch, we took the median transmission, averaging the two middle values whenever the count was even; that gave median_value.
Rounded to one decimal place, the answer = 0.1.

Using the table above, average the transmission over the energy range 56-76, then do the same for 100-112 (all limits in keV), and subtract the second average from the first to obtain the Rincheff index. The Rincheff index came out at 8.9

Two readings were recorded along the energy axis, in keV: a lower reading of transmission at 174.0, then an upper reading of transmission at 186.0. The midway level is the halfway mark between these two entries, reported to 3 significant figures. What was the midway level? 24.0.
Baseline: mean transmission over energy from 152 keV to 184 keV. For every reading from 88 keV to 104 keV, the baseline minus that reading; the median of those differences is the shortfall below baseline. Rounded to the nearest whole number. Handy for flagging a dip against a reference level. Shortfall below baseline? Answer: 12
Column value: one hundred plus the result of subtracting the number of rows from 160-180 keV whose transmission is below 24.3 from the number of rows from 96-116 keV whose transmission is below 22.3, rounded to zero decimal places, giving 103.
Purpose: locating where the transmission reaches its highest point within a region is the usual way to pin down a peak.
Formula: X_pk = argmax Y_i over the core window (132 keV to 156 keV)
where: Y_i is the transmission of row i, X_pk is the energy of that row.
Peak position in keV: 134.0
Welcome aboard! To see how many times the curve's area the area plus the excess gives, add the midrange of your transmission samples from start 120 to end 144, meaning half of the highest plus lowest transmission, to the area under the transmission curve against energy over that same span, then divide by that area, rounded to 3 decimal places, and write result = 1.042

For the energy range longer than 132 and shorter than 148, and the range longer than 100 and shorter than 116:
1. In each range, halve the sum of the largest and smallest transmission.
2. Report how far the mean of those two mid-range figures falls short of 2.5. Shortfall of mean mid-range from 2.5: -18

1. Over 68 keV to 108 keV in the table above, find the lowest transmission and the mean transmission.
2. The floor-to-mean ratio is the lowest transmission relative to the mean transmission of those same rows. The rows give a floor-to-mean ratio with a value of 0.68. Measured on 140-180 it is 0.95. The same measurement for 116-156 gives 0.89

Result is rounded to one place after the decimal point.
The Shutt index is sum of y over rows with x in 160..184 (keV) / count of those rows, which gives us 24.5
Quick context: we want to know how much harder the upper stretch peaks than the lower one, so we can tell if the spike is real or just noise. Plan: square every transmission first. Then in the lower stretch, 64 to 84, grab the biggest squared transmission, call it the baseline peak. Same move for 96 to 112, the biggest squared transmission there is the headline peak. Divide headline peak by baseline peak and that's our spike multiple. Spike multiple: 0.5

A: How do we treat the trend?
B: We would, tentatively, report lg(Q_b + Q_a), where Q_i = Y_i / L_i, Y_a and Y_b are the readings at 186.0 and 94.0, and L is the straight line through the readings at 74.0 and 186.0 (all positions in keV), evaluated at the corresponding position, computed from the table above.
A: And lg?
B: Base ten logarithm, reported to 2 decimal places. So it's 0.18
